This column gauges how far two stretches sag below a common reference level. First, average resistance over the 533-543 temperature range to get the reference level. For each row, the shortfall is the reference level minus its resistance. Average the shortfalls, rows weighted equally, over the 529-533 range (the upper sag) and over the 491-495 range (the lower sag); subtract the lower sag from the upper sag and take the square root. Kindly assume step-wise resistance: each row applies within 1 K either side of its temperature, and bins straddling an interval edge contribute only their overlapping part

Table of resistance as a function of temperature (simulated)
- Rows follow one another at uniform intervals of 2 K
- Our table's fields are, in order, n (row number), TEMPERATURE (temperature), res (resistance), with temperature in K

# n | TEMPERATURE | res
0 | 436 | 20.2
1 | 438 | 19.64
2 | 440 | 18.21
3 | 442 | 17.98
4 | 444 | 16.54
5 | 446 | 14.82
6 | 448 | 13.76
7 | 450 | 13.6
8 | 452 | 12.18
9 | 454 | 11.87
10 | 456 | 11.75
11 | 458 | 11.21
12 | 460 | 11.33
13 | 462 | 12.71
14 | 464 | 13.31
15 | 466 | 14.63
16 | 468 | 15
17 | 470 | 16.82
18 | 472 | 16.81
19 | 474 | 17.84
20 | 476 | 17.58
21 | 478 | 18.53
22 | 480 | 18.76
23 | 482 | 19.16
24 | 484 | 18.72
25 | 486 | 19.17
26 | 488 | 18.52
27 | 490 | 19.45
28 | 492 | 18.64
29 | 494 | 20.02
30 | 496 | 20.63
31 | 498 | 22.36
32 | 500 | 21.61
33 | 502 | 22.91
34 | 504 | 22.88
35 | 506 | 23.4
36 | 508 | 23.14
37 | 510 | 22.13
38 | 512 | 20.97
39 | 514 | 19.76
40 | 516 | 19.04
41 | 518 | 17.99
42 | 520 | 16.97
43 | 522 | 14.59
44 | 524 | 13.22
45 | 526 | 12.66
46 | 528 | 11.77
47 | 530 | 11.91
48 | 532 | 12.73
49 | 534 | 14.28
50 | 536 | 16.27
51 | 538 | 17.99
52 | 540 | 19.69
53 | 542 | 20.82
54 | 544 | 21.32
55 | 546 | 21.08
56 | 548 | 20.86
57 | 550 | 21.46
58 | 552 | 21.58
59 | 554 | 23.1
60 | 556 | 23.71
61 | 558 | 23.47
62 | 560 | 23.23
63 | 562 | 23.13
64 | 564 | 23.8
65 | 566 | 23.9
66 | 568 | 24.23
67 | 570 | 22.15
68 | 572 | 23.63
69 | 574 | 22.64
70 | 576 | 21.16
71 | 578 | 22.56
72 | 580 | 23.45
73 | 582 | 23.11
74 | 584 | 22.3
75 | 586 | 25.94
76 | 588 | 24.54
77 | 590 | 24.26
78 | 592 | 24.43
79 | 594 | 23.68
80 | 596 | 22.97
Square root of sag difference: 2.6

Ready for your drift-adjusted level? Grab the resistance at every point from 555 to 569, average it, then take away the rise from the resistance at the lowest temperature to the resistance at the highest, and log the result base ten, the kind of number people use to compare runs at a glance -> 1.36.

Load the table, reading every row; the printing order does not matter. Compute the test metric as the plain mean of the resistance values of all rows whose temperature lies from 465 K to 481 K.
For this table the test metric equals 17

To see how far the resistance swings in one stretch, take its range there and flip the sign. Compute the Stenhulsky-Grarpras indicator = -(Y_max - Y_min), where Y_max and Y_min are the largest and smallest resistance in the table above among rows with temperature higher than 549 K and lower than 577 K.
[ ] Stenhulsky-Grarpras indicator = -3.1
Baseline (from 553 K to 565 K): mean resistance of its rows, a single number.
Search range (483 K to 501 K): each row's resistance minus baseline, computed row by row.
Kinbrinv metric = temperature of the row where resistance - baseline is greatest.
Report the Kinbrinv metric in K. 498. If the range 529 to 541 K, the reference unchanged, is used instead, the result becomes 540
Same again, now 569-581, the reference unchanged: 572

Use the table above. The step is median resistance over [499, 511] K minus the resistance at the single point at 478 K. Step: 4.4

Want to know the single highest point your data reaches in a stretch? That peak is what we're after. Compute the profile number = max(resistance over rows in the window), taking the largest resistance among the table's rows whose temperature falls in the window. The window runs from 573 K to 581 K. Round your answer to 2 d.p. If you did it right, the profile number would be 23.45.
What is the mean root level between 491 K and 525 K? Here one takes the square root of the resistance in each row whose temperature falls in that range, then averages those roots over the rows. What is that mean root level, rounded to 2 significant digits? 4.5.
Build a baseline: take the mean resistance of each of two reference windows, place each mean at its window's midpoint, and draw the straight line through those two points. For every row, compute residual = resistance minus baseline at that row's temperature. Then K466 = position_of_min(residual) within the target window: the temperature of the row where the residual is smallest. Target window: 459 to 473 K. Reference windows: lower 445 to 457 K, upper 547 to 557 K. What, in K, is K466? 460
